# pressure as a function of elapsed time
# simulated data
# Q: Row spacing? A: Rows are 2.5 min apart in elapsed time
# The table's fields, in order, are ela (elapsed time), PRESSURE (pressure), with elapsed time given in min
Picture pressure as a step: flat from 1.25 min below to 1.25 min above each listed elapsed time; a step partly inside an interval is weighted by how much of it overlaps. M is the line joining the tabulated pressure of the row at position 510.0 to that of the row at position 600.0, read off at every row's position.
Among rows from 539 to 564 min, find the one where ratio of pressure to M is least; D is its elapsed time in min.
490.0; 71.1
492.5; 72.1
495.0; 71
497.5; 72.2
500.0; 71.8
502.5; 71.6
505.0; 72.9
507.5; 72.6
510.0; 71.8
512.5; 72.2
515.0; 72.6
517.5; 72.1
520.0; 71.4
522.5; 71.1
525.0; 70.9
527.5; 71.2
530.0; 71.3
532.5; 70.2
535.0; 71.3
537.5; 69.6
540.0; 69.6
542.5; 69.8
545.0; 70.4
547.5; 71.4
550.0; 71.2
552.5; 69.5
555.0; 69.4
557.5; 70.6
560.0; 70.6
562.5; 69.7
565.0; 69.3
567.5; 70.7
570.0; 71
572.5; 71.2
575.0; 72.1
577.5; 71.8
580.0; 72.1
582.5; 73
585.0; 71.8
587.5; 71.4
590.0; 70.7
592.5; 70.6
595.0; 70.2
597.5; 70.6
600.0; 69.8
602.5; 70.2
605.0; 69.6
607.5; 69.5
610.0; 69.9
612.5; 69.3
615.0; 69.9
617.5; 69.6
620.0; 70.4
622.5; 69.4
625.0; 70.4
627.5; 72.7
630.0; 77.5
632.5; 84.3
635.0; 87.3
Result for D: 540.0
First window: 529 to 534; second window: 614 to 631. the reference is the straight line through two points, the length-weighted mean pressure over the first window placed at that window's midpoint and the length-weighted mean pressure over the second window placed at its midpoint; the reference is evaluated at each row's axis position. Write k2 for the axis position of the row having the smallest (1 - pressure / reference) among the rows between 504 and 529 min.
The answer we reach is 505.0 min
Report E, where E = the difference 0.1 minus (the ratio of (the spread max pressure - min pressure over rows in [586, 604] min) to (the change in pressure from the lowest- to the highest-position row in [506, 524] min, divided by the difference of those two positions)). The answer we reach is 16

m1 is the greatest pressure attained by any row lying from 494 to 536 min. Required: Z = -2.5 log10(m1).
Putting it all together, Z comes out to -4.66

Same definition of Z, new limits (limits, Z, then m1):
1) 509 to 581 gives -4.65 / 72.6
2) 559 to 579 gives -4.64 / 72.1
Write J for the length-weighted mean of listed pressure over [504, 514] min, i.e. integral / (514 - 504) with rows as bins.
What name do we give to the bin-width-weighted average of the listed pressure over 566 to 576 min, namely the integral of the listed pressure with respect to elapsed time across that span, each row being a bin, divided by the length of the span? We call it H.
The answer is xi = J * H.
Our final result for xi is 5151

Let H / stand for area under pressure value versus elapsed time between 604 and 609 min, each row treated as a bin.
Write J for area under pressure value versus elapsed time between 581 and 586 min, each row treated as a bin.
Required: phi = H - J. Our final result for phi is -14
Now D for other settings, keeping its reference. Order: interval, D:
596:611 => 607.5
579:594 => 592.5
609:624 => 612.5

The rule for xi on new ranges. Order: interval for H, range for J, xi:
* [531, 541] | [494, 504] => 5034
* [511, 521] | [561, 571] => 5058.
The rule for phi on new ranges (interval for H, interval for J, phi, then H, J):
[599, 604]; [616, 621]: 0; 350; 350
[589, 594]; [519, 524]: -3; 353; 356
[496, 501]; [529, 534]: 6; 360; 354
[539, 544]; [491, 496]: -9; 349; 358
